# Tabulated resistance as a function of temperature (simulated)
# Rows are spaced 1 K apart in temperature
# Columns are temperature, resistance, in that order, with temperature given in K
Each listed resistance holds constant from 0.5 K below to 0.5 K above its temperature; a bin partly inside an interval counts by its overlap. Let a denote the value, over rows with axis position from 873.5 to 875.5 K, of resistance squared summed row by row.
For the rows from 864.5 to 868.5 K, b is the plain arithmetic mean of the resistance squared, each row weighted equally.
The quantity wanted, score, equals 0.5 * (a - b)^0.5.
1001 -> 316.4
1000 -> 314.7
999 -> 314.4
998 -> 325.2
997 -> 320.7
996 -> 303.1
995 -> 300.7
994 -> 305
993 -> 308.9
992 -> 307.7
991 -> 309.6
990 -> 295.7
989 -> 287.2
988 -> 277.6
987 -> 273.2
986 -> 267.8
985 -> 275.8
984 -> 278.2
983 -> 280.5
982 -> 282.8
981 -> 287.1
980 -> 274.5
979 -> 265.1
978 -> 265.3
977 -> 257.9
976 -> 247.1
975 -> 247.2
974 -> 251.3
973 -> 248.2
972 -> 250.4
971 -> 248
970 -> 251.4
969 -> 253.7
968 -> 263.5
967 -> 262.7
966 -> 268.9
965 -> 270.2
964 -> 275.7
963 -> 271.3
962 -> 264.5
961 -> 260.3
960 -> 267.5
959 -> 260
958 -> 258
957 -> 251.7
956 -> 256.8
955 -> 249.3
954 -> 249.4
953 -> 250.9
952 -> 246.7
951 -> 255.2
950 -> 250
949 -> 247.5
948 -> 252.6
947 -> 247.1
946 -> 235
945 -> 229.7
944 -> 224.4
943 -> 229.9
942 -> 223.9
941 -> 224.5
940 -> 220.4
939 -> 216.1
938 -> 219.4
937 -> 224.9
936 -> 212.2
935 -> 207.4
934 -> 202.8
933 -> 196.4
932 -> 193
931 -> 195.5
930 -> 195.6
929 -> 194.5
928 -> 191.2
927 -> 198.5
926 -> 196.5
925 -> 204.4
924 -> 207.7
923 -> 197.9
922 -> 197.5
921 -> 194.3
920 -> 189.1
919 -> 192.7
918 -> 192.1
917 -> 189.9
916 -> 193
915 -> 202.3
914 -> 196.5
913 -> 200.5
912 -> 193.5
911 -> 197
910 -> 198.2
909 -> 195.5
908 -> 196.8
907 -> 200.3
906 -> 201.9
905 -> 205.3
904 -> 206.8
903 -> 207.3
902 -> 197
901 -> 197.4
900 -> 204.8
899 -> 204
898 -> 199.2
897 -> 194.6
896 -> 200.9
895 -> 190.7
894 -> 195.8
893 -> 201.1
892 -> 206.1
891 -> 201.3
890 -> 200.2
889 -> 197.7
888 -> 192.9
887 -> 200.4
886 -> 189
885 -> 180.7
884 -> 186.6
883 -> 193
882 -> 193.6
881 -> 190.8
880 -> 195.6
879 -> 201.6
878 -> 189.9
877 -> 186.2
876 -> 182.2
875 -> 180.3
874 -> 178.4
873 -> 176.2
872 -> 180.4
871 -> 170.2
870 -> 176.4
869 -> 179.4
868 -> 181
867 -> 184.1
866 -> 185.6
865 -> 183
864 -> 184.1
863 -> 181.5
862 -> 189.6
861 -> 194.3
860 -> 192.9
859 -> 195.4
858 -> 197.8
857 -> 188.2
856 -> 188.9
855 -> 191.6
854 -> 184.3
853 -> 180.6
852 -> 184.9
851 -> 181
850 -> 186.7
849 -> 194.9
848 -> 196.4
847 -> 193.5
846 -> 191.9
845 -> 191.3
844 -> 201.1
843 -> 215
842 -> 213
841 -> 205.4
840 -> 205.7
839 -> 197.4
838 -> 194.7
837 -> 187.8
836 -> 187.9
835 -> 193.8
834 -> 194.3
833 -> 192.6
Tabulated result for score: 88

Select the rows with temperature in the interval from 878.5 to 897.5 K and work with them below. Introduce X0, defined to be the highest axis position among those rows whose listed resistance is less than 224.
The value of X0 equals 897 K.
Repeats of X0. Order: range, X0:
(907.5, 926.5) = 926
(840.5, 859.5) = 859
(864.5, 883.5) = 883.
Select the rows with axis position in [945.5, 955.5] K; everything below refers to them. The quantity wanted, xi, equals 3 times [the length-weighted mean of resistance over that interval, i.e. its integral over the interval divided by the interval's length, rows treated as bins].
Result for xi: 745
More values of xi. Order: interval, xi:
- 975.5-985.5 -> 814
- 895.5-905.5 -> 605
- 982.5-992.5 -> 856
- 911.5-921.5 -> 583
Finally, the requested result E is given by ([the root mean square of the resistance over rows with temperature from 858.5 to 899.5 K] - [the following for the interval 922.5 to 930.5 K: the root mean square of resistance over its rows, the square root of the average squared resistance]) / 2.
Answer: -4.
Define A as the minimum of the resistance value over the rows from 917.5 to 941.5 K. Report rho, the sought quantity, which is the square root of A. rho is 13.75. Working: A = 189.1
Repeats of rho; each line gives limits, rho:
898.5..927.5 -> 13.75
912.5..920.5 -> 13.75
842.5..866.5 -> 13.44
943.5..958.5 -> 14.98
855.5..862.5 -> 13.72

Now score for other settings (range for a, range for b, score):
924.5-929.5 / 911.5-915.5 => 197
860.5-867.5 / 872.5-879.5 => 228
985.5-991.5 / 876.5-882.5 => 336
